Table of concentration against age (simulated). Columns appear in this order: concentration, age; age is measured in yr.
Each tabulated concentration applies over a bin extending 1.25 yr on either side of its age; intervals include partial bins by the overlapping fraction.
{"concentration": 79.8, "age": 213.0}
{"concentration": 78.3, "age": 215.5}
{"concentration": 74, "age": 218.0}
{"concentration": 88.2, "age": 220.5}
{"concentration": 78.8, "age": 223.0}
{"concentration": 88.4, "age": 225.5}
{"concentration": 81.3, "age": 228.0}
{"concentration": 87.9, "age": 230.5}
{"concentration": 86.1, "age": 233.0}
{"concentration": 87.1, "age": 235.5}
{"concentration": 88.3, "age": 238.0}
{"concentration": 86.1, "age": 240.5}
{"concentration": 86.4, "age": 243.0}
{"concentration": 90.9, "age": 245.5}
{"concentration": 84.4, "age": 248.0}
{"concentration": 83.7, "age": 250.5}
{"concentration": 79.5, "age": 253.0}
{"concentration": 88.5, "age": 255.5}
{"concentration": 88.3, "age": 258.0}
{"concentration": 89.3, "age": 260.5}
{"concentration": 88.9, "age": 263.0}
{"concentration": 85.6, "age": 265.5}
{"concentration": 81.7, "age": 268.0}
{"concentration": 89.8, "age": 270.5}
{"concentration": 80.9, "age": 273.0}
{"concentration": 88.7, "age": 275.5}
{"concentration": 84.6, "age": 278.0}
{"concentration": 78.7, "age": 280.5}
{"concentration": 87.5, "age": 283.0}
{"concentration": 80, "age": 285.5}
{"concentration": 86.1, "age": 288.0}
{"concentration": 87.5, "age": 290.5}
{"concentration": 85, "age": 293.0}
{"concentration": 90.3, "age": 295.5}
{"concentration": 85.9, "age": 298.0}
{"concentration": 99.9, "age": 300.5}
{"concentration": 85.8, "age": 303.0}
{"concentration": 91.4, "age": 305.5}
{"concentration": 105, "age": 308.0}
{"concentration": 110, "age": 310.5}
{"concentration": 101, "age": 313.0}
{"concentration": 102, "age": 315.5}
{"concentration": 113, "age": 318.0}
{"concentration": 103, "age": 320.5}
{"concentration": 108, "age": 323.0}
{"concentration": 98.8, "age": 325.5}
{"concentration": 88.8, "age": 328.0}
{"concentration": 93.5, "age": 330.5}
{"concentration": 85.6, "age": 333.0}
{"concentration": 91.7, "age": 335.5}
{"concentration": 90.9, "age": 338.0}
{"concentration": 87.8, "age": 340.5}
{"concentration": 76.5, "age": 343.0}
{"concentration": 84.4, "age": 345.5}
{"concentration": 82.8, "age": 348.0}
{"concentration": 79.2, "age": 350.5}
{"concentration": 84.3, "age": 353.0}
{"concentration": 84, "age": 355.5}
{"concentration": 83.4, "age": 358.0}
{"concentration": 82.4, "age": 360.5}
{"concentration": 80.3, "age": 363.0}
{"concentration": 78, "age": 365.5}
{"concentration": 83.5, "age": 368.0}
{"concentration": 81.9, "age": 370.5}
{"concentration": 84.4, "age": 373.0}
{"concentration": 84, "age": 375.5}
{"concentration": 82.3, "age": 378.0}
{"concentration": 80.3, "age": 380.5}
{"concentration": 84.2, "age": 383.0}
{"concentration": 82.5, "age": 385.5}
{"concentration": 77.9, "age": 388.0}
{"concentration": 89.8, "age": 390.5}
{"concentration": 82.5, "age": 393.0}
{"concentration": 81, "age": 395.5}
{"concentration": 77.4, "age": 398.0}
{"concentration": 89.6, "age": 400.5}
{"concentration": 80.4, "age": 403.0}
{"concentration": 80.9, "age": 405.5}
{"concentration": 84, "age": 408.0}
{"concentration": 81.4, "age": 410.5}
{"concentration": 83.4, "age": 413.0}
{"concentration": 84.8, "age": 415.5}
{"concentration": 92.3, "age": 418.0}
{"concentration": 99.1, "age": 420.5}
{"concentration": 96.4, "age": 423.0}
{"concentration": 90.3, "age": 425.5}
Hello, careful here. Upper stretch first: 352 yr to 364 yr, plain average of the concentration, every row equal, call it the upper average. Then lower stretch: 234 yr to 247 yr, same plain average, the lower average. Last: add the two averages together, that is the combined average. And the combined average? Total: 171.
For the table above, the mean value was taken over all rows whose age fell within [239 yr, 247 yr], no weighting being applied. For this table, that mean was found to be 88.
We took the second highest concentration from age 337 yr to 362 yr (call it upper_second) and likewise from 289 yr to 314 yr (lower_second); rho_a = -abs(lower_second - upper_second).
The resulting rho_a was -17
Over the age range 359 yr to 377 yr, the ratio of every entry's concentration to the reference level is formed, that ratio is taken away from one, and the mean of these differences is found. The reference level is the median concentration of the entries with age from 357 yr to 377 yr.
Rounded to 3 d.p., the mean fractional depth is 0.010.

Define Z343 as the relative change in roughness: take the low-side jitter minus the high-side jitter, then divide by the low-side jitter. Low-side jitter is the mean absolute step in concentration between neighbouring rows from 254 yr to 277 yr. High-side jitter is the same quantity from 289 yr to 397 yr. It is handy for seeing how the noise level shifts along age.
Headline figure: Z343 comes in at -0.26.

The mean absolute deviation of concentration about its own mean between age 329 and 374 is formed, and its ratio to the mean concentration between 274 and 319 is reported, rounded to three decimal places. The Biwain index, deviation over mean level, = 0.035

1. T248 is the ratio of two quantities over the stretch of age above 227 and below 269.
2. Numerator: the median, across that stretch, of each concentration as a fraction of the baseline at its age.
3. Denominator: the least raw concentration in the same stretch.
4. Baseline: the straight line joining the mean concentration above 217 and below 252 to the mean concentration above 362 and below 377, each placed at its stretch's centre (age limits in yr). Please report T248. 0.0128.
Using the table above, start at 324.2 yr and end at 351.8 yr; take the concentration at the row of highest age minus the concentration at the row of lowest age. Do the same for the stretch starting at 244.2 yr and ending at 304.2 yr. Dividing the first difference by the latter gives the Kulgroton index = 3.8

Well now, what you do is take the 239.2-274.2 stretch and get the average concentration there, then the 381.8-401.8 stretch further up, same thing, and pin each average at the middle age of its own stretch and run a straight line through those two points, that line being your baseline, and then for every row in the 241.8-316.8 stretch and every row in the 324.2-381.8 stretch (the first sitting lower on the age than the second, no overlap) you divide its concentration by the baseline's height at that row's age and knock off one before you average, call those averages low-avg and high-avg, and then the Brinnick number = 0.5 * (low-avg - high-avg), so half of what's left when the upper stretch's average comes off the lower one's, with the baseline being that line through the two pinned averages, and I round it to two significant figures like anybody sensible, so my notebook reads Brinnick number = 0.015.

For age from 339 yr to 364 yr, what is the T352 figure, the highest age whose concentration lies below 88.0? 363.0 yr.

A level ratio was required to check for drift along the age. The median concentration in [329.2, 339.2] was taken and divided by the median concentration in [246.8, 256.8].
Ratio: 1.09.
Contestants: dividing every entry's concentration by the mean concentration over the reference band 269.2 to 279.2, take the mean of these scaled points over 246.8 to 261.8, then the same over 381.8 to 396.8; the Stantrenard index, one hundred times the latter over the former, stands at 97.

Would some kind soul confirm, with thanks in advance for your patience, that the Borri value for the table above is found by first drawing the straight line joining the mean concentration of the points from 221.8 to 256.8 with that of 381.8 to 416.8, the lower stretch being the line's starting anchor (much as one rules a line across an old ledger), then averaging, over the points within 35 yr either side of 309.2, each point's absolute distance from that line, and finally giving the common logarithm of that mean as 1.0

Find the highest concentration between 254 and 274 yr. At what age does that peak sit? 270.5 yr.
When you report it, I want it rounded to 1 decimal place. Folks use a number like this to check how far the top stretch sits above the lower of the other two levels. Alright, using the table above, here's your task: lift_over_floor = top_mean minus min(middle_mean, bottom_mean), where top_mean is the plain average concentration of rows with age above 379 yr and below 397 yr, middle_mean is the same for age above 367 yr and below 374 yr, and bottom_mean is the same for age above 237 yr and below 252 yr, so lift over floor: -0.7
